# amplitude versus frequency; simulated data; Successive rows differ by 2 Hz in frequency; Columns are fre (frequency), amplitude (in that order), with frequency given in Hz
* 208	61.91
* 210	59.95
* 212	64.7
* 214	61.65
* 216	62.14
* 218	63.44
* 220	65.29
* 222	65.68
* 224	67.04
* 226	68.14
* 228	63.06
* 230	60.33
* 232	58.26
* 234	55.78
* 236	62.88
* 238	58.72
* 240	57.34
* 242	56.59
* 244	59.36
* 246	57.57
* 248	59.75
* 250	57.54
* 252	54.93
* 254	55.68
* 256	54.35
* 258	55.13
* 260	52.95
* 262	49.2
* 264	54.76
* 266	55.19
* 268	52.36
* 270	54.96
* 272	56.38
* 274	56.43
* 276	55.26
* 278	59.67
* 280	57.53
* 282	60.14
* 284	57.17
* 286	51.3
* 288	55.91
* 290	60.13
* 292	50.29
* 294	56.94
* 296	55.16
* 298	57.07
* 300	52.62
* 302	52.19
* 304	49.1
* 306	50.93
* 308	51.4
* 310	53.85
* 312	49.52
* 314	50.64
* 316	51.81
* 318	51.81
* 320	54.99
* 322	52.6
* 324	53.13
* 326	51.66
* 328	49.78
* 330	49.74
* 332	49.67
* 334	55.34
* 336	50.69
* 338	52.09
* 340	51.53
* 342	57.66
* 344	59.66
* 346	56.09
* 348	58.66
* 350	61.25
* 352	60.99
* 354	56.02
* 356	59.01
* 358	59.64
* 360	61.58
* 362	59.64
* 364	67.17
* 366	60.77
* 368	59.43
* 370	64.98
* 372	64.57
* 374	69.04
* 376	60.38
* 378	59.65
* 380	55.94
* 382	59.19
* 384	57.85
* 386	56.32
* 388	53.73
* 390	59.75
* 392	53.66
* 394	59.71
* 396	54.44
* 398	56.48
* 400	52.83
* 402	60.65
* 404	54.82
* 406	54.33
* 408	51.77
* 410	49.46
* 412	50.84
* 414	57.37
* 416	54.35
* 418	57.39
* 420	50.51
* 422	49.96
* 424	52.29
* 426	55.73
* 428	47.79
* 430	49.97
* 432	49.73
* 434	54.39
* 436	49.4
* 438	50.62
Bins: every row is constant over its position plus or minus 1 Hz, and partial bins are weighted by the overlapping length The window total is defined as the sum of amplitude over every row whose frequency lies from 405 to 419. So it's 376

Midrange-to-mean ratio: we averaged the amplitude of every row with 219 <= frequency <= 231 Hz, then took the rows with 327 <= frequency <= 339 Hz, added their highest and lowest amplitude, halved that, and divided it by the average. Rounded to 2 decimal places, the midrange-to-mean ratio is 0.81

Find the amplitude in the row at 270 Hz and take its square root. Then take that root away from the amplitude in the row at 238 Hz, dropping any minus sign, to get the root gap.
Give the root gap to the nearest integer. 51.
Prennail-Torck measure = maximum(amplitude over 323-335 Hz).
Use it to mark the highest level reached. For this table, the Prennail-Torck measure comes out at 55.34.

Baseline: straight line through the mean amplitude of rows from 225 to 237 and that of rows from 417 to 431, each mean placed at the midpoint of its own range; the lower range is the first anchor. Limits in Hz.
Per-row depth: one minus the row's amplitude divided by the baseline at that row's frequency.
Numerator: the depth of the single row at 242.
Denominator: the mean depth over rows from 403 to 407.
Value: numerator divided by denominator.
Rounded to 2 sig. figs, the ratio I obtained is -2.2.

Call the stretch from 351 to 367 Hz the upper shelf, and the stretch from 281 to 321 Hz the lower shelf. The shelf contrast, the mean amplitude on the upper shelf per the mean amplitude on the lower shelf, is 1.13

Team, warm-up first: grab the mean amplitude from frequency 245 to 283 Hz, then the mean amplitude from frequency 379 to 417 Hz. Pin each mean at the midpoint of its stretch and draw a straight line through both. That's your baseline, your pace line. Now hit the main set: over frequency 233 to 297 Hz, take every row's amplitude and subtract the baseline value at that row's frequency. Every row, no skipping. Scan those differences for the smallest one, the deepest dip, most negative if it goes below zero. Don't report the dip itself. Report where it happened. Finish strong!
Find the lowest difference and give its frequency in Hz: 262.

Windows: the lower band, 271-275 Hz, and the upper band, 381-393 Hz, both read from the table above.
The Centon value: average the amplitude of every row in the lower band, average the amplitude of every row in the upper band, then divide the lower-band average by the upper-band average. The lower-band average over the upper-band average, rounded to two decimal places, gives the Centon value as 0.99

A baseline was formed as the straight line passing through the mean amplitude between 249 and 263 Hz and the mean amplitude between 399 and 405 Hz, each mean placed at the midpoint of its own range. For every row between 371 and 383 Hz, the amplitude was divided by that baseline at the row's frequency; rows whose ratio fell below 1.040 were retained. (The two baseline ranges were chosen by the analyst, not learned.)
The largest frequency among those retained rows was 380 Hz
